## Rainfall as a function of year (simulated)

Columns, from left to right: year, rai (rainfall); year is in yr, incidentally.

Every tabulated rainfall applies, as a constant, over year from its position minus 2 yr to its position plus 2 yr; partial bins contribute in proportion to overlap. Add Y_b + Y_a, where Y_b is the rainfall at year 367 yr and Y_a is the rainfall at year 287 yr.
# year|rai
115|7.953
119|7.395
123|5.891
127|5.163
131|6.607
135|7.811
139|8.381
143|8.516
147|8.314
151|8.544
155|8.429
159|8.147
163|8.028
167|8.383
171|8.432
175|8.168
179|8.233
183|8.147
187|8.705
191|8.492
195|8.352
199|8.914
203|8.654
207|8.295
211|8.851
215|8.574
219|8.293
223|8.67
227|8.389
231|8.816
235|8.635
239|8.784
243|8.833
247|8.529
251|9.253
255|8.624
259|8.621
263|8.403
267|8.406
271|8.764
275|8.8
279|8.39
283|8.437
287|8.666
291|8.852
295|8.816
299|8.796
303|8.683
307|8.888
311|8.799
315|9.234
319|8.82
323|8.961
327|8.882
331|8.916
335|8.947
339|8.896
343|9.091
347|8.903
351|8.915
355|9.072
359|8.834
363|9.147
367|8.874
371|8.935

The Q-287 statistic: 17.5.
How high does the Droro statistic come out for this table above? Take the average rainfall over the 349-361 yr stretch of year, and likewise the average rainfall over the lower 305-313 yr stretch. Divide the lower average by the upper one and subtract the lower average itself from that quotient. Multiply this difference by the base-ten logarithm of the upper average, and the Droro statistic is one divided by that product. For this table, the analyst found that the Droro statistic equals -0.134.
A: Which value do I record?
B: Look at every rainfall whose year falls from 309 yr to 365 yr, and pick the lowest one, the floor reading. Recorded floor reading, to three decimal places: 8.799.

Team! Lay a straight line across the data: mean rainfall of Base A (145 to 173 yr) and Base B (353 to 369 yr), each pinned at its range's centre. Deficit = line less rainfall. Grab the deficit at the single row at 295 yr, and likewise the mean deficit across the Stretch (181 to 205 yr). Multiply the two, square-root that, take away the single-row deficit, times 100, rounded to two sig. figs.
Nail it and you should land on 12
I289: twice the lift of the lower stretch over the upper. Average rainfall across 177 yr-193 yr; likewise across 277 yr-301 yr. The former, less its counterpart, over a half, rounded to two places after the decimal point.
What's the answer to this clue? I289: -0.53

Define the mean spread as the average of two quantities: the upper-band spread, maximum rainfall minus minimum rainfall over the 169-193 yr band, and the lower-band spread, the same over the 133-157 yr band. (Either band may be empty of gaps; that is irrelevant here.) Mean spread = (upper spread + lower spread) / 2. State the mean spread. 0.65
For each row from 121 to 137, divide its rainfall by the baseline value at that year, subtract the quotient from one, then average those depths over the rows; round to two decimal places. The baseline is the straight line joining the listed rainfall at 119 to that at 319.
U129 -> 0.15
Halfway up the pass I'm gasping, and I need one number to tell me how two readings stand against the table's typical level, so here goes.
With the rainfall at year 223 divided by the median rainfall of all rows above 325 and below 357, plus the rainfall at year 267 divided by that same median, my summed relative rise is 1.92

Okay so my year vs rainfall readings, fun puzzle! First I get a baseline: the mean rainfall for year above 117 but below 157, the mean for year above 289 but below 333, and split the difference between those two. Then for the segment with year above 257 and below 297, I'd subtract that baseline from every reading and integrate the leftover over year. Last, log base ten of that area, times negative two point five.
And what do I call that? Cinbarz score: -3.1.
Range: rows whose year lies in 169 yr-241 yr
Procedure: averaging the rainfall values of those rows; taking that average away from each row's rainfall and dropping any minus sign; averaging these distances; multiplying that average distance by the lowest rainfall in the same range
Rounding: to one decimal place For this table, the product 1.7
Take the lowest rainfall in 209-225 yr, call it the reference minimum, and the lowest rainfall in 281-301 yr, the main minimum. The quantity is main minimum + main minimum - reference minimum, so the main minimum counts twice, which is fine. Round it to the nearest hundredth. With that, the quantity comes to 8.58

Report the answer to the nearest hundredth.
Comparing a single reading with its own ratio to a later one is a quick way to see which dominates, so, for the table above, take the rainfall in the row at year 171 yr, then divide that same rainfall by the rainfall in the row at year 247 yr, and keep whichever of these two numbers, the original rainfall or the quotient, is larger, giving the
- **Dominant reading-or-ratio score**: 8.43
